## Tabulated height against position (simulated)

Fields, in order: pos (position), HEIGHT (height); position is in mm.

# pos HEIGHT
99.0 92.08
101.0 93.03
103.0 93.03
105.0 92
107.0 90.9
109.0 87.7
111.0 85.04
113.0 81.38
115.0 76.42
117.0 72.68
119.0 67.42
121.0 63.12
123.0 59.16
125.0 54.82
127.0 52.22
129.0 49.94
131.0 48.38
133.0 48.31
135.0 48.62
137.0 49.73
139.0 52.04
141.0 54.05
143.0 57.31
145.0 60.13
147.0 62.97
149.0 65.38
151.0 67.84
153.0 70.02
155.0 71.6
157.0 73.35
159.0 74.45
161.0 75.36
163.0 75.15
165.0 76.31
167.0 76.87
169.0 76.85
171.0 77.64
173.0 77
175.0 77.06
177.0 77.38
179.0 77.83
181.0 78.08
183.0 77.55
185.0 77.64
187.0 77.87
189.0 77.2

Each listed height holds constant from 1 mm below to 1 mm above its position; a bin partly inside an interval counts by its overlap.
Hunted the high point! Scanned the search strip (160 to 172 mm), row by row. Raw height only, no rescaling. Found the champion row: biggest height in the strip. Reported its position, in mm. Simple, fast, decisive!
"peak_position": 171.0 mm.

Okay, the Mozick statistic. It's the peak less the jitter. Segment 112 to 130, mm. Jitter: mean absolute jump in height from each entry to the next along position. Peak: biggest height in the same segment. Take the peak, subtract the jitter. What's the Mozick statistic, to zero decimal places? 77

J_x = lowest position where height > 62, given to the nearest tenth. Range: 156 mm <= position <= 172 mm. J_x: 157.0 mm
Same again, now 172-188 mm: 173.0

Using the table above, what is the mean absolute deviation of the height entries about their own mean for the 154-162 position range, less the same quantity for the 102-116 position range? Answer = -3.7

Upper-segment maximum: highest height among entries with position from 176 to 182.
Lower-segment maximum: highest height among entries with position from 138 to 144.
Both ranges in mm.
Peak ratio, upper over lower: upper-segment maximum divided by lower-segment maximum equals 1.36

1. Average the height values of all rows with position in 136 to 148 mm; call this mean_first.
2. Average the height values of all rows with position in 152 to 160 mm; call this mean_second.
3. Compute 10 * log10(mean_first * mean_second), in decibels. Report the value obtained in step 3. 36.1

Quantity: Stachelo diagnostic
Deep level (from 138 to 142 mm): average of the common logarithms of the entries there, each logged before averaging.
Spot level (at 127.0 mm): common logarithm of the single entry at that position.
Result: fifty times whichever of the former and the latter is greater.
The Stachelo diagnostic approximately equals 86.2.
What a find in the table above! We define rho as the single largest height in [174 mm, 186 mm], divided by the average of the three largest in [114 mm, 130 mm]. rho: 1.08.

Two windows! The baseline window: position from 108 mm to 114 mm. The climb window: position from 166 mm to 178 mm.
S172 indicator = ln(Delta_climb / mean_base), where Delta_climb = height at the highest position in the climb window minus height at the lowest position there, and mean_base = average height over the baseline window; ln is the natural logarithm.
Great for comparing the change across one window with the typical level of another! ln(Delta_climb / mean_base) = -5.1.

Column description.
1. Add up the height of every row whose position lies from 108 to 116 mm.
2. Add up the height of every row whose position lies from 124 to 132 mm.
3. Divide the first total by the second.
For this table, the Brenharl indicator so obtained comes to 1.6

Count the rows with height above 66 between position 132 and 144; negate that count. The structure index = 0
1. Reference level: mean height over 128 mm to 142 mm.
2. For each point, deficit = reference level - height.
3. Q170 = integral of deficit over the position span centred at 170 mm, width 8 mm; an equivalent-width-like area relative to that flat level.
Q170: -215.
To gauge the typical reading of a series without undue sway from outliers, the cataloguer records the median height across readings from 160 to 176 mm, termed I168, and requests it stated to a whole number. 77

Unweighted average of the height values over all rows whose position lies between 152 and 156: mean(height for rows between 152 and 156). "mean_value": 71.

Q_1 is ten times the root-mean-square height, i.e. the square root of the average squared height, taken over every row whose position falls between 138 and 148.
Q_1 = 574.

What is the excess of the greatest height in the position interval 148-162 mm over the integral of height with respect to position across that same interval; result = -921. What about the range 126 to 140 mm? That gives -646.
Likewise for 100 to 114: -1153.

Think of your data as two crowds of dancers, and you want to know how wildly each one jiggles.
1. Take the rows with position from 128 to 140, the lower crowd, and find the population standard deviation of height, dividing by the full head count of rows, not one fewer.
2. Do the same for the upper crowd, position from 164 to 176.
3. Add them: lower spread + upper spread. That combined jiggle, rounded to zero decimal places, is 2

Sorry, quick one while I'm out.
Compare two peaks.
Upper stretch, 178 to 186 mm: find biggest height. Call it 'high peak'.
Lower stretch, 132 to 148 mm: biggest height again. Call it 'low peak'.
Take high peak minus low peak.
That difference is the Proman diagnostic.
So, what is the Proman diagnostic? 15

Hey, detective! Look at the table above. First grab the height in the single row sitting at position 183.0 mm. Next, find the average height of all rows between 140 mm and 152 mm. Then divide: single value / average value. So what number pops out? 1.27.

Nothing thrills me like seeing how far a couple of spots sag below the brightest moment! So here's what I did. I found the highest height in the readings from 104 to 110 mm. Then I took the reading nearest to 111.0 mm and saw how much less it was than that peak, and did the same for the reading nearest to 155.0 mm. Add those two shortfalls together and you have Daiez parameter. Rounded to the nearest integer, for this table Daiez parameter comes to 27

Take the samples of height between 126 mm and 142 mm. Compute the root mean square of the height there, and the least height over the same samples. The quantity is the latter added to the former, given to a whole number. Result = 99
